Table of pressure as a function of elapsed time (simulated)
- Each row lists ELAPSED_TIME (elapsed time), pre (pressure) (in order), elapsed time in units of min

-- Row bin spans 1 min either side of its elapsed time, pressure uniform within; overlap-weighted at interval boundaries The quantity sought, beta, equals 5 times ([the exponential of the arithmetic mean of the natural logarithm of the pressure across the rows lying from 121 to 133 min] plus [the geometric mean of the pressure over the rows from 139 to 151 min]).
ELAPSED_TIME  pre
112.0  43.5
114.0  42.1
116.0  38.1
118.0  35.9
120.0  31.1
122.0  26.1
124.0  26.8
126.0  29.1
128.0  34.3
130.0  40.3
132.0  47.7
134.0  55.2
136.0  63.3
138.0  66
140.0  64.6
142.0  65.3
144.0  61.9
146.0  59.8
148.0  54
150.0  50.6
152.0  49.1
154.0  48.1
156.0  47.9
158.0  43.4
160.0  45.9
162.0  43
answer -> 462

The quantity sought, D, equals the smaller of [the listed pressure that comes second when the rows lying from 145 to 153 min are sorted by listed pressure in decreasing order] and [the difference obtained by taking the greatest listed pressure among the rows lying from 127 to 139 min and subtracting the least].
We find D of 32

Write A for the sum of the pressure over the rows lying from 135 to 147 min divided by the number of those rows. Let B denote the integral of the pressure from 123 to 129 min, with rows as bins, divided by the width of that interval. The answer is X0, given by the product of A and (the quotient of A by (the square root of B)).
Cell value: 735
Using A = 63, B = 30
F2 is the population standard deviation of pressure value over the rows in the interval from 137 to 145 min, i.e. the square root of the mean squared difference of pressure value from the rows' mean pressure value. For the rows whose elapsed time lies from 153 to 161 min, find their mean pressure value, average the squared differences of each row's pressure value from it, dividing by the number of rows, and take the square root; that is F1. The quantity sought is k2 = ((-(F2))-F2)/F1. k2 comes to -1.6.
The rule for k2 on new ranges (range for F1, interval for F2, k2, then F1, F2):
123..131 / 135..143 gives -0.4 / 5.2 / 1.0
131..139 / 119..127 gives -0.5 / 7.2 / 2.0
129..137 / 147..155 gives -0.5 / 8.6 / 2.2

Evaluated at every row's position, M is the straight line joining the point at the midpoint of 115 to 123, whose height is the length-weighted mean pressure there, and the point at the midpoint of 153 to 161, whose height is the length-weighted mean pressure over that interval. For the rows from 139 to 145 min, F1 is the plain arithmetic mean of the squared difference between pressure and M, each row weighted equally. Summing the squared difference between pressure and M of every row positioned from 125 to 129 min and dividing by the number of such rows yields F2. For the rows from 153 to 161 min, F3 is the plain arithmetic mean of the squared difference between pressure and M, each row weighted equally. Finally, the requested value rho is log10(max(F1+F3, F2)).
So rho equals 2.73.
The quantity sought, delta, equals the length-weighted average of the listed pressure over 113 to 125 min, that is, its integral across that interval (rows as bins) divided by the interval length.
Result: 33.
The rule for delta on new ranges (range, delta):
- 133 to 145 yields 63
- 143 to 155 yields 54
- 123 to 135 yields 39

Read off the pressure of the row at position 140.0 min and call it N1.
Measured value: 64.6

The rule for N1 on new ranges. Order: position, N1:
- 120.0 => 31.1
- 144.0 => 61.9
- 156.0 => 47.9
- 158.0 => 43.4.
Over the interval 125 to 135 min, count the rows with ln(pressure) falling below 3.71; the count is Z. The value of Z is 3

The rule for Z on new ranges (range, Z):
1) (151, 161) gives 0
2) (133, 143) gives 0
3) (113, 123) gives 4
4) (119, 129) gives 5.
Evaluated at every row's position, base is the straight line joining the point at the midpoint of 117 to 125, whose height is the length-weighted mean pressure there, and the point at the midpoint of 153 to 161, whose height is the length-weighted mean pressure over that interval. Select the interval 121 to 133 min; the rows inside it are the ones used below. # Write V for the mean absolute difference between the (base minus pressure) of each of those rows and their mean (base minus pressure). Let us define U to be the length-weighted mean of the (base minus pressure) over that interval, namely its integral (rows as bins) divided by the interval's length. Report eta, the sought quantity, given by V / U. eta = -4.02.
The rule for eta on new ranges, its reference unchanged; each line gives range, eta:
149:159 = -0.99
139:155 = -0.54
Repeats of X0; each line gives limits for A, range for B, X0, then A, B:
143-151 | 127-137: 461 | 57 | 48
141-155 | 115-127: 552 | 56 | 31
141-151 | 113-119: 547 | 58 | 39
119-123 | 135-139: 102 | 29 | 65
